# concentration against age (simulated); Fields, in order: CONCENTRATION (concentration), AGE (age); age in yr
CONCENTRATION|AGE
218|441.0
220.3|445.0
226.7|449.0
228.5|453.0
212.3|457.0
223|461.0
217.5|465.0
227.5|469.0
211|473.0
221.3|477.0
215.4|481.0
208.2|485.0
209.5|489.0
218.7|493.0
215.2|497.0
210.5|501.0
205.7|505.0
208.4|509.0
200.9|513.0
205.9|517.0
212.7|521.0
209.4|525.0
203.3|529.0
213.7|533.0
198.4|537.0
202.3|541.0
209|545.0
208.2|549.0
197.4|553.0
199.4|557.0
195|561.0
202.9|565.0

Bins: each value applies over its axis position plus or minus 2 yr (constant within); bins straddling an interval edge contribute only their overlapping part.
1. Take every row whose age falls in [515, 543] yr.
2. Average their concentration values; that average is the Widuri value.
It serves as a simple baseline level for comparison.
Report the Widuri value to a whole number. 207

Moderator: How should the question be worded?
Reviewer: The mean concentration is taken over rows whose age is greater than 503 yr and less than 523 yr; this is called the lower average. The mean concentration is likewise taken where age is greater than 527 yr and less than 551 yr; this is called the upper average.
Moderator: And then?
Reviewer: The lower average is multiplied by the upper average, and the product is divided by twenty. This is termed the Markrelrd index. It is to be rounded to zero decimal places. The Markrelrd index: 2127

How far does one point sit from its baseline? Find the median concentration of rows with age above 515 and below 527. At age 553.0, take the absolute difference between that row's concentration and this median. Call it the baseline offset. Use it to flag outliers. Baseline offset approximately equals 12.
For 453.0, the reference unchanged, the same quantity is 19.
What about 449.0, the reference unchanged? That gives 17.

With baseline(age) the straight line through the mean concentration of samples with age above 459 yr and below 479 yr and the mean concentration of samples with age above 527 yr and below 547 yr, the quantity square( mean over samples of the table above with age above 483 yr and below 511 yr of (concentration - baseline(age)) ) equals 9.7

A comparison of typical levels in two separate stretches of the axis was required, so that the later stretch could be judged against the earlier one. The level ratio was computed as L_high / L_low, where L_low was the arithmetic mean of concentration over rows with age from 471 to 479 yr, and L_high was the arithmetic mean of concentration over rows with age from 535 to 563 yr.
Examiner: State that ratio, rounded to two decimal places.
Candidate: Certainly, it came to 0.93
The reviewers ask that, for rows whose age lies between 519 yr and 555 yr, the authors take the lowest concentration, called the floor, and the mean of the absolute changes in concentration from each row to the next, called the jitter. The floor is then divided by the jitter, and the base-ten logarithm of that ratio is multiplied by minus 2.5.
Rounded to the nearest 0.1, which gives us -3.6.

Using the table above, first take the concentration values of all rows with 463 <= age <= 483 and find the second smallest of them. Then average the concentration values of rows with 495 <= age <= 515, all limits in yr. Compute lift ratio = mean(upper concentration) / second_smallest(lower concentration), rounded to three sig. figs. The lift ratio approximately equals 0.966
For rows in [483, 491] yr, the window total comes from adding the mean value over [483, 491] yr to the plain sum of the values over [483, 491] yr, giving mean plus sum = 627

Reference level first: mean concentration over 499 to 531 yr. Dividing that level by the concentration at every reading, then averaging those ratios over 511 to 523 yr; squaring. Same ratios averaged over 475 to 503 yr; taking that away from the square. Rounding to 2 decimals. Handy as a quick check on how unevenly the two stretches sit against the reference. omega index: 0.04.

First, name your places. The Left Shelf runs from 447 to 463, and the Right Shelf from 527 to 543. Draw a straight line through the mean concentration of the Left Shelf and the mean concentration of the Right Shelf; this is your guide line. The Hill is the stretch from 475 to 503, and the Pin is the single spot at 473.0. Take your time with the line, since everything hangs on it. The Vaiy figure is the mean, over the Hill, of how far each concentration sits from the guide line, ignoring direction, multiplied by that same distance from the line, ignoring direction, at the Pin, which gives 28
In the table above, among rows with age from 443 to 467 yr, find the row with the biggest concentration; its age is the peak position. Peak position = 453.0 yr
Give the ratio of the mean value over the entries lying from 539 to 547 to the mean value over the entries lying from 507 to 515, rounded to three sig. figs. 1.00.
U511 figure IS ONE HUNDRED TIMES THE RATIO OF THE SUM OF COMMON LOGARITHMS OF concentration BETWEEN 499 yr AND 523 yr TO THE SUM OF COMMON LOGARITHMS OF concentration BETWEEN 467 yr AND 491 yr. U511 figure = 99.3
